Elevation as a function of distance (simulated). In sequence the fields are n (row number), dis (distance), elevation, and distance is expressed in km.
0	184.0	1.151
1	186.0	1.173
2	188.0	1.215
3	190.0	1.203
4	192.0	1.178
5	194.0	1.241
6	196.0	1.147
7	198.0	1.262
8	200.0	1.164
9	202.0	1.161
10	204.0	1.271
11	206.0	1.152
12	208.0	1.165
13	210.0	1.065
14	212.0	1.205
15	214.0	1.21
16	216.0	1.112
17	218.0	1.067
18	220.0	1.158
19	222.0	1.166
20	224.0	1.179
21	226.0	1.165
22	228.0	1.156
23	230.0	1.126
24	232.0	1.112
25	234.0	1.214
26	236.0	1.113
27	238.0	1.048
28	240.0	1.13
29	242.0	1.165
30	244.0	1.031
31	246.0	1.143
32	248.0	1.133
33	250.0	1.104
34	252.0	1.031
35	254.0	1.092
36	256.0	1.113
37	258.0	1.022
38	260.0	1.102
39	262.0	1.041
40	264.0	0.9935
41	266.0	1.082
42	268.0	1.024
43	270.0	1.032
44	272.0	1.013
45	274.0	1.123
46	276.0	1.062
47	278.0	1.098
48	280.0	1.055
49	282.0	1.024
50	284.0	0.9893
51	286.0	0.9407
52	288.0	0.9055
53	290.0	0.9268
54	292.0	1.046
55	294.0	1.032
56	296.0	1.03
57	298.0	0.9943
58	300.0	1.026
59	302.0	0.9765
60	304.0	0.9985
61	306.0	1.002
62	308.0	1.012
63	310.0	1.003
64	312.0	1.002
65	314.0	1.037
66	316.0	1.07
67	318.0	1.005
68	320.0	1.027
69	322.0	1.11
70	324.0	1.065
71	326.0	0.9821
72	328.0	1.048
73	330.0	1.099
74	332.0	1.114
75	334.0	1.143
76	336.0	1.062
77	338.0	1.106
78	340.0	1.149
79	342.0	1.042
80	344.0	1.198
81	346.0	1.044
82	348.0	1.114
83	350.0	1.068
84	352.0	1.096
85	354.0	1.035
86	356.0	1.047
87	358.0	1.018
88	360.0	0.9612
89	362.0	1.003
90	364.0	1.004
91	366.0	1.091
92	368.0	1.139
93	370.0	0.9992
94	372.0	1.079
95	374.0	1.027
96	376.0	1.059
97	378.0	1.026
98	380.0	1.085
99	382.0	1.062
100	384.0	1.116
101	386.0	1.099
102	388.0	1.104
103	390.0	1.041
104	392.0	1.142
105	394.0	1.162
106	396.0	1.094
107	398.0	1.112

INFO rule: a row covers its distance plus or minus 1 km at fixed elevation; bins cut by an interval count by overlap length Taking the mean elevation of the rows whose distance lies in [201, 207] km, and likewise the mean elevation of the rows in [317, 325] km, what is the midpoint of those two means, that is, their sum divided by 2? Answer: 1.12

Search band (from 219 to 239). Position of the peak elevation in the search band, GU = 234.0 km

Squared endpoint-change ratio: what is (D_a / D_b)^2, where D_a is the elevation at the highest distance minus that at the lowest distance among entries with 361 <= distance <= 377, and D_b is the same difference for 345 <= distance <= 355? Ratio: 39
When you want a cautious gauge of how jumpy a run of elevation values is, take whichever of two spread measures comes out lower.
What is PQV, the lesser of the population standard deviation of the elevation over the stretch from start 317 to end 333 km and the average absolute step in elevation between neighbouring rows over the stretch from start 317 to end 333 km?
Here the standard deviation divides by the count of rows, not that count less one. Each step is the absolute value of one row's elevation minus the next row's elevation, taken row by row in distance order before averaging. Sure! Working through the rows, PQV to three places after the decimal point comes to 0.046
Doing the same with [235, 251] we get 0.044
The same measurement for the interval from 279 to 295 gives 0.043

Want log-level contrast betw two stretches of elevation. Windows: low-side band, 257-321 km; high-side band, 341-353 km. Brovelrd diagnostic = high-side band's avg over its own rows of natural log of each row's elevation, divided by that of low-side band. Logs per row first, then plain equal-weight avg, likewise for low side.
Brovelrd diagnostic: 4.3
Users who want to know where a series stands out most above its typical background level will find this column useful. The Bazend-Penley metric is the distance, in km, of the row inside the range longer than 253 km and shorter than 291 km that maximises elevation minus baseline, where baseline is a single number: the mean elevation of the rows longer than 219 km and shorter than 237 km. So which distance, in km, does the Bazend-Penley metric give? 274.0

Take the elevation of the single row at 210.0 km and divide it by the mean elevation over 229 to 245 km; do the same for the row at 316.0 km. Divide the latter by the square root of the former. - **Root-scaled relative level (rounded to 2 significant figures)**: 0.98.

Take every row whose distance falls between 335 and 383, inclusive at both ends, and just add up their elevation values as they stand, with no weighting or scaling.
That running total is 25.51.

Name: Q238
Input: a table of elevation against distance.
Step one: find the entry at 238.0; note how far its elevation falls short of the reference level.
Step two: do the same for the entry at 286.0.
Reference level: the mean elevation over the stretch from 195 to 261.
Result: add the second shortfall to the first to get 0.28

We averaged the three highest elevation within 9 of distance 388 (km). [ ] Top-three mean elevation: 1.14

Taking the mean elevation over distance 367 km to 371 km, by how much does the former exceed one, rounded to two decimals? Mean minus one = 0.07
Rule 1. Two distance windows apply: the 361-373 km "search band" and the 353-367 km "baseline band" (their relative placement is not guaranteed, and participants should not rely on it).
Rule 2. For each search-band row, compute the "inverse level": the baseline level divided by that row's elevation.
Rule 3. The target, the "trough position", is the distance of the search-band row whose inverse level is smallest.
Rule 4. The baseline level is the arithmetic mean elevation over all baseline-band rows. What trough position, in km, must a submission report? 368.0 km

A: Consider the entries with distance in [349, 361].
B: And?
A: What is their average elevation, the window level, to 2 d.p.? 1.04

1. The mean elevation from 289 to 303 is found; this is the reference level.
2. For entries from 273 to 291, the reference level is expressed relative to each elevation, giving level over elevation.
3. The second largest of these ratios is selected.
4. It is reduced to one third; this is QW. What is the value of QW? 0.36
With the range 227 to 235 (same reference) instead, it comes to 0.30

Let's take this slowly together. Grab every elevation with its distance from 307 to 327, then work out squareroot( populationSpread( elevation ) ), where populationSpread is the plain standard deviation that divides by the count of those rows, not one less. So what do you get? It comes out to 0.194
